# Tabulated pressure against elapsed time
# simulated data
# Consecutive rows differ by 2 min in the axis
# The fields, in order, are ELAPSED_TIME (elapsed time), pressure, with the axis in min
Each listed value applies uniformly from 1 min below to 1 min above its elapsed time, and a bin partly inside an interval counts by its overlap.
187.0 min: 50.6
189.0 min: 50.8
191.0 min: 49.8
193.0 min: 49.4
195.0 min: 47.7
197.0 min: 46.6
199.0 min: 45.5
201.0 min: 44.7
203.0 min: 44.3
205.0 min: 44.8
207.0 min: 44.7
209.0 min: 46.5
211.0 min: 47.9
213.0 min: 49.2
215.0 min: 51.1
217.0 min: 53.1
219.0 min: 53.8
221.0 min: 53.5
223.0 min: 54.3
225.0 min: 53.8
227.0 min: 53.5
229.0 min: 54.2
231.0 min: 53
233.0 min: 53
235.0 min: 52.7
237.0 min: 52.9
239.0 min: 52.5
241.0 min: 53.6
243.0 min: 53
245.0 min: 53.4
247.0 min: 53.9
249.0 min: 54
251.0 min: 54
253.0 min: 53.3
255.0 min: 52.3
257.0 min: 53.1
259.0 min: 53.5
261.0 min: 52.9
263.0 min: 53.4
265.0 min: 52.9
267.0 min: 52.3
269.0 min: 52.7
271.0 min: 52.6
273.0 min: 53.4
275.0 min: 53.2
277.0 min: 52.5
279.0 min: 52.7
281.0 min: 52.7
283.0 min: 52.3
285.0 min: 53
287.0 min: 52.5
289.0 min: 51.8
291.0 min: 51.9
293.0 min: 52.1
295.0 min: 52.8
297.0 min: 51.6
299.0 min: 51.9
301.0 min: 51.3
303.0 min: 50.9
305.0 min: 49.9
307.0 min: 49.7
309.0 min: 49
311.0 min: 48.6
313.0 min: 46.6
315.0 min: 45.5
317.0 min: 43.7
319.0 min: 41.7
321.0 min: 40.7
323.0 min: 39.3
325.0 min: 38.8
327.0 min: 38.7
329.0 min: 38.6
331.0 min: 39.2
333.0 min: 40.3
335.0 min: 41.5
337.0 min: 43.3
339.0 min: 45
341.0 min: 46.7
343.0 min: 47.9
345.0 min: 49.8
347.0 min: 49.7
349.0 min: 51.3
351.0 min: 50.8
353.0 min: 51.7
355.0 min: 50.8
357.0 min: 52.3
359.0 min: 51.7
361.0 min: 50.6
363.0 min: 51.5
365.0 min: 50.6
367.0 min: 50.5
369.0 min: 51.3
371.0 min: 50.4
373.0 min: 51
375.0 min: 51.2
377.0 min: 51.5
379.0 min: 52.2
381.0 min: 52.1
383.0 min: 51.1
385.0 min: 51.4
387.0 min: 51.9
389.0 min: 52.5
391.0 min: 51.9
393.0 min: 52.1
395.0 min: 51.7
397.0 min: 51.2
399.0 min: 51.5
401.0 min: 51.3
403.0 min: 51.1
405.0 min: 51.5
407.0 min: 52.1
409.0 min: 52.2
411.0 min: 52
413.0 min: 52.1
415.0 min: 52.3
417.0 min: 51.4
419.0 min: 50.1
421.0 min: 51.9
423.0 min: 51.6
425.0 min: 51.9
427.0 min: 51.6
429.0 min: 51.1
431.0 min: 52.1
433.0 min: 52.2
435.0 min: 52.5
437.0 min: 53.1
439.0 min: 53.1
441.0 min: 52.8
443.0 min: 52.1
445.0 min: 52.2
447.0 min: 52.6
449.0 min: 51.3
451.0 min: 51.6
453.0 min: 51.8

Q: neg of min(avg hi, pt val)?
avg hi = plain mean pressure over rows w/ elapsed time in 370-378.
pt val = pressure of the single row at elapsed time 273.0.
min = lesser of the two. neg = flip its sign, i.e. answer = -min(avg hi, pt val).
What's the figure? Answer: -51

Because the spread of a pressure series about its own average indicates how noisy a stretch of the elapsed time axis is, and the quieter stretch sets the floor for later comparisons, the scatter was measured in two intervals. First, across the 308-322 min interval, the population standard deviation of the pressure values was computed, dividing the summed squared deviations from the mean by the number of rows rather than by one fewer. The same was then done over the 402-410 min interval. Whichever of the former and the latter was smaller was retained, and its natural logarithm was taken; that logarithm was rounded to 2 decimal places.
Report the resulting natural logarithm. -0.80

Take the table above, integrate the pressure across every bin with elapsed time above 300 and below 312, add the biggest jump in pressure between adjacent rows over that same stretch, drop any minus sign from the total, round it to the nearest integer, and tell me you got 600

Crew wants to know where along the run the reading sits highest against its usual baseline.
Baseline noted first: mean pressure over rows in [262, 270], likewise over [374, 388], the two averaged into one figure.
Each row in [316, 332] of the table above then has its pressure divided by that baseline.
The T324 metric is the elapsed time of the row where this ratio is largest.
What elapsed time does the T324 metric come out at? 317.0 min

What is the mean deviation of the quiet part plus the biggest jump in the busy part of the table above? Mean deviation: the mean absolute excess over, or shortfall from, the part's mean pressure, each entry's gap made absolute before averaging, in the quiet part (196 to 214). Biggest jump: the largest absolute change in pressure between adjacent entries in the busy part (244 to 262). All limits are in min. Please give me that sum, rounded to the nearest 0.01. 2.36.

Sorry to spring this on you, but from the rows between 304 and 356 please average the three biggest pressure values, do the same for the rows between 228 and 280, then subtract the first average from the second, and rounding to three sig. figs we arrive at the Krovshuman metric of 2.80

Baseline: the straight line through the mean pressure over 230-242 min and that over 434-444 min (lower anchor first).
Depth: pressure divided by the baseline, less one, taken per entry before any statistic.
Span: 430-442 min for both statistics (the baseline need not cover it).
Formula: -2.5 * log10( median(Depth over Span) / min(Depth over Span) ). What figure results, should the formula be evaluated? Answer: 2.4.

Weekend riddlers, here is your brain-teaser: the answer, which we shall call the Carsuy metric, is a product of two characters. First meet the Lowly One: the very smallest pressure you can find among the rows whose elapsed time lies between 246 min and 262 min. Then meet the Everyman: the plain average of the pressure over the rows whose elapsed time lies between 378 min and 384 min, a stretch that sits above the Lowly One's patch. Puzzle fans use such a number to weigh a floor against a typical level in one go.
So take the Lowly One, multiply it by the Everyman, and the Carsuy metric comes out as 2709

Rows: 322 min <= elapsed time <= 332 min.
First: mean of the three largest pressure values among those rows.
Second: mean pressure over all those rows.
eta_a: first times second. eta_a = 1522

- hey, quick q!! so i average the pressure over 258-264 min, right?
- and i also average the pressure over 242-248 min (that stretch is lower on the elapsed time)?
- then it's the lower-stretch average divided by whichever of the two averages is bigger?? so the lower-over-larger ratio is 1.00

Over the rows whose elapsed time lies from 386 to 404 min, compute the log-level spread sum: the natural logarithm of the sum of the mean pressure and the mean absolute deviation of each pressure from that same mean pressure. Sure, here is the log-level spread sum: 3.95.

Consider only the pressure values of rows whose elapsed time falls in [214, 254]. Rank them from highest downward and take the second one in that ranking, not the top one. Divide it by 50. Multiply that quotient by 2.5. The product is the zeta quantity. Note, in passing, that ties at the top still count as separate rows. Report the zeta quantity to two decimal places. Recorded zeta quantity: 2.71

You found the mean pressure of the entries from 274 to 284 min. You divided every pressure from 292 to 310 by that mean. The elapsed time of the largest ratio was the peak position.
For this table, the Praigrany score 295.0 min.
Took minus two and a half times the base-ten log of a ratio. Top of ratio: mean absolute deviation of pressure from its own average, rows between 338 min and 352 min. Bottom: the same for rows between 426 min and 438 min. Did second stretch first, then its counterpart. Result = -1.4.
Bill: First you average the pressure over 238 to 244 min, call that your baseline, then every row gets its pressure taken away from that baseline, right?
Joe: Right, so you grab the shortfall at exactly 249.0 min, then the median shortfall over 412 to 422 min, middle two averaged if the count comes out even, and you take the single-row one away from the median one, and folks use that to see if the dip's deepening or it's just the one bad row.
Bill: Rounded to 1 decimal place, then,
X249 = 2.1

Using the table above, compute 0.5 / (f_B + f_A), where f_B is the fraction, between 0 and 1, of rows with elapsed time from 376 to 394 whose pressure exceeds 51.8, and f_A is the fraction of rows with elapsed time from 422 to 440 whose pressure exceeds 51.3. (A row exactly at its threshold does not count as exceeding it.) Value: 0.32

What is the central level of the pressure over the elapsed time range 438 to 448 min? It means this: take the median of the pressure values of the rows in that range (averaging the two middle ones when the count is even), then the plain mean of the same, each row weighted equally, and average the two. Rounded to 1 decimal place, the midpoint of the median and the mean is 52.6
